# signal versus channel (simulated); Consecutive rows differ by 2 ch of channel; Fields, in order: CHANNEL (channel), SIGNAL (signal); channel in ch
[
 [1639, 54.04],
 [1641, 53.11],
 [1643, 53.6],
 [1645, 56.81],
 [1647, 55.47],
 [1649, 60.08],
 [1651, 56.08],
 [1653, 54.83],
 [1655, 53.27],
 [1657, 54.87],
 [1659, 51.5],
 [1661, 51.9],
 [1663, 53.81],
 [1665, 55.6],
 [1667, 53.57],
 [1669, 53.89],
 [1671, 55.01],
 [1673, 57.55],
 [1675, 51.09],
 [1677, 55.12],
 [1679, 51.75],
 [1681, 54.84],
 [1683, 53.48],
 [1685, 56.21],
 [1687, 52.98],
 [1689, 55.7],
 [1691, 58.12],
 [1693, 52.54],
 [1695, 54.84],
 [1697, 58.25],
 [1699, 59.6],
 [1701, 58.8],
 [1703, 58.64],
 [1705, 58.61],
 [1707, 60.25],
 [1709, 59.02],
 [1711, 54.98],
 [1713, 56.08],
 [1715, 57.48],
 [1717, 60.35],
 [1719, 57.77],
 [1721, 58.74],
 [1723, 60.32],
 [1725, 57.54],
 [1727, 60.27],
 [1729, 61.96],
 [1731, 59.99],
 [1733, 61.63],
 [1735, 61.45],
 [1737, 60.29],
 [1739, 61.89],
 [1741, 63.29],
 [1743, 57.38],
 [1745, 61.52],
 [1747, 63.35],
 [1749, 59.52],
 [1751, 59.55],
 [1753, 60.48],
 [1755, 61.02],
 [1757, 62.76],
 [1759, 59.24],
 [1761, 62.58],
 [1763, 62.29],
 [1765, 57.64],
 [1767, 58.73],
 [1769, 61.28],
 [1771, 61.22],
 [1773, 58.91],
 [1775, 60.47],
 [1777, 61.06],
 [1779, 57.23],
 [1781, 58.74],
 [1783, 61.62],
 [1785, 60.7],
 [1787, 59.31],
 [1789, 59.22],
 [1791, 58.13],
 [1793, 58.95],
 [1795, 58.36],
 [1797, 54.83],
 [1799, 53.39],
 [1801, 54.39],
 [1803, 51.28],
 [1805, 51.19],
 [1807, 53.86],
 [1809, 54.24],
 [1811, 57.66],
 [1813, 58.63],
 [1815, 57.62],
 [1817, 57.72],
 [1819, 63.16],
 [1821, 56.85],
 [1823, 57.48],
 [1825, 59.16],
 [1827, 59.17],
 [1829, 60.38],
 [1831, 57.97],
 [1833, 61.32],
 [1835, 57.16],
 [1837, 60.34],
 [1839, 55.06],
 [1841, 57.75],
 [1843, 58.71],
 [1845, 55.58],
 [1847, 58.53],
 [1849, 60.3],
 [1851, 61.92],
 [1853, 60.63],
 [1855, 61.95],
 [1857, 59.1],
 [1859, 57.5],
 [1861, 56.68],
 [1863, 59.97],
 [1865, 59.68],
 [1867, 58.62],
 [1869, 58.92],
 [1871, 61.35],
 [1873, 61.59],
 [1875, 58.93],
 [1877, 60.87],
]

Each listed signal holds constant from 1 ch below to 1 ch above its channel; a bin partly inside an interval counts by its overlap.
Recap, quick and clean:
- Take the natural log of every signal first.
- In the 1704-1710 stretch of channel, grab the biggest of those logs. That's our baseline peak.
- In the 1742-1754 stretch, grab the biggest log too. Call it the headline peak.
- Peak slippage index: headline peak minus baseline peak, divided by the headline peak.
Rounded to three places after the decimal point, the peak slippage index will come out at 0.012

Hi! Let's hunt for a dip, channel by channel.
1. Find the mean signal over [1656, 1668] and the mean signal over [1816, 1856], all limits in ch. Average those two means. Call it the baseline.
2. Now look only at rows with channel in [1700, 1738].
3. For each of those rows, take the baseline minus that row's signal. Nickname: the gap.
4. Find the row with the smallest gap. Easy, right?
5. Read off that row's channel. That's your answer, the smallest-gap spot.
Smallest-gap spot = 1729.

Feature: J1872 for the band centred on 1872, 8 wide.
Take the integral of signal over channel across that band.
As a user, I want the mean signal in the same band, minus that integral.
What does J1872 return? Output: -421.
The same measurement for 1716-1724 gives -415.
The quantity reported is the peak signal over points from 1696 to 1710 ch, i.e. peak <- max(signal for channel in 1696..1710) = 60.25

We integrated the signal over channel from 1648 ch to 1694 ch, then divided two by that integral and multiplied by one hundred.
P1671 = 0.0798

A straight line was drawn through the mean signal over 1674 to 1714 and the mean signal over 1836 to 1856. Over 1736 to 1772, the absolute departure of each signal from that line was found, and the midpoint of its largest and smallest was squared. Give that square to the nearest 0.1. 10.5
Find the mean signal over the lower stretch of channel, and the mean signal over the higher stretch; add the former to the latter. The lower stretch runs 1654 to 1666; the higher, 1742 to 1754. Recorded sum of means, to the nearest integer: 114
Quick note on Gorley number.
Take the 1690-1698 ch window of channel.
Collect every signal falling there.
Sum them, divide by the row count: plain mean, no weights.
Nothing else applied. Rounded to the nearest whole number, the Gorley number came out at 56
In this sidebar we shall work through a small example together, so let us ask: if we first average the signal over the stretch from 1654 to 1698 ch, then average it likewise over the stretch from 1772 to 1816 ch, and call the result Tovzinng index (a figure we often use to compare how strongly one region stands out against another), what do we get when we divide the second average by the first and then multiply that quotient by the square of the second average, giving 3454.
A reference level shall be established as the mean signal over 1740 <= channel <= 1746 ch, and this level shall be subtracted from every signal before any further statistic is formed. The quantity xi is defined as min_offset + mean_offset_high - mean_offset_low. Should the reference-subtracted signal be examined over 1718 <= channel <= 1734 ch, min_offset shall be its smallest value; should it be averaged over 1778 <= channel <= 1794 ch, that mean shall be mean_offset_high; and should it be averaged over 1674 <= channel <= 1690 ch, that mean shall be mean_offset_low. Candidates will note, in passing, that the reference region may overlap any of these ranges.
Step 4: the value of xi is 2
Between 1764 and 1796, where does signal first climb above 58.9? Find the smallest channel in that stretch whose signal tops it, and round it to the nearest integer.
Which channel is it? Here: 1769 ch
